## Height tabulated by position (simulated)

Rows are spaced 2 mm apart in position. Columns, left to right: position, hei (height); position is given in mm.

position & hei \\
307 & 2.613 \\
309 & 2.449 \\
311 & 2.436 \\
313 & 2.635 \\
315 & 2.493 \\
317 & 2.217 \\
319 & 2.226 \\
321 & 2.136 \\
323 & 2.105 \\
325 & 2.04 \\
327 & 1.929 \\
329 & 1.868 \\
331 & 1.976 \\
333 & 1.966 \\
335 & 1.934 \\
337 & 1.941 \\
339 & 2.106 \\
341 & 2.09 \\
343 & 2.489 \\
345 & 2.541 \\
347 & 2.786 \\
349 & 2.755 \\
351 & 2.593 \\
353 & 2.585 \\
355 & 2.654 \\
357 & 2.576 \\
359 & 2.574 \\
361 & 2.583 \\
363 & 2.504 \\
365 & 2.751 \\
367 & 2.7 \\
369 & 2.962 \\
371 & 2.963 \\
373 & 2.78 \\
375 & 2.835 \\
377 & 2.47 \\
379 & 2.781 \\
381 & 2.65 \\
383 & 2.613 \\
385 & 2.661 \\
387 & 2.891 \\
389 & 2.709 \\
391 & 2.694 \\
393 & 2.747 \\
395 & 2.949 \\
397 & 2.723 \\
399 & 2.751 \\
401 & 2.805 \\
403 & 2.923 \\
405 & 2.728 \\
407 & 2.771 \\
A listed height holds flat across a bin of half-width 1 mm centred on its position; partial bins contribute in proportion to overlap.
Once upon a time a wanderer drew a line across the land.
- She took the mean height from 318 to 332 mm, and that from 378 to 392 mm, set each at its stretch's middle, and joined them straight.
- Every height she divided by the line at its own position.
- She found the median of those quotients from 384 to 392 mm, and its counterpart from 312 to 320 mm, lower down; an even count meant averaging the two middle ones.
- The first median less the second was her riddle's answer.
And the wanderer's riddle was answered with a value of -0.23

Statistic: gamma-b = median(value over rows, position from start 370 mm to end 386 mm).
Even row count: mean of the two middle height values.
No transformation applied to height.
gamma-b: 2.72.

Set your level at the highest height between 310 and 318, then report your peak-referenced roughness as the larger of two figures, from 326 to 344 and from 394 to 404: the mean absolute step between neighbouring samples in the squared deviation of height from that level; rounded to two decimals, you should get 0.10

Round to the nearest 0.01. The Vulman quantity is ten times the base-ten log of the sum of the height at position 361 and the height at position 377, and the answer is 7.04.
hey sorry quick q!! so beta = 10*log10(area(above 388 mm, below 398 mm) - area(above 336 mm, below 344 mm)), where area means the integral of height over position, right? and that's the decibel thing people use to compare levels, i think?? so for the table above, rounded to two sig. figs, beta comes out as 10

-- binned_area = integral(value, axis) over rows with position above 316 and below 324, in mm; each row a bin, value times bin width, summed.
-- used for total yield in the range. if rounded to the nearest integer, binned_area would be 17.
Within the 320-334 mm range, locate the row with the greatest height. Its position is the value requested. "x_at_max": 321 mm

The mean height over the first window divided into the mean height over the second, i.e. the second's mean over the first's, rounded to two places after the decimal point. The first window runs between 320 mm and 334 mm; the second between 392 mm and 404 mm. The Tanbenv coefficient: 1.41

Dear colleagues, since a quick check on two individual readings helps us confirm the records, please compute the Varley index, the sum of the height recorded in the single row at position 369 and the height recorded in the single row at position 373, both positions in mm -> 5.7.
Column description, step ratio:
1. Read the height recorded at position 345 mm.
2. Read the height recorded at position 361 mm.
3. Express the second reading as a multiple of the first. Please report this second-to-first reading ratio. 1.0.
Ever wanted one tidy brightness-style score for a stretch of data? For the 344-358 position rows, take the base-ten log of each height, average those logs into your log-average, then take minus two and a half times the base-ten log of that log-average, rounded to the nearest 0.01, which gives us 0.94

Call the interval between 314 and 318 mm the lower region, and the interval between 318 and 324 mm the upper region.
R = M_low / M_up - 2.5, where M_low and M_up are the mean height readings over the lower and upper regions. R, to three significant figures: -1.41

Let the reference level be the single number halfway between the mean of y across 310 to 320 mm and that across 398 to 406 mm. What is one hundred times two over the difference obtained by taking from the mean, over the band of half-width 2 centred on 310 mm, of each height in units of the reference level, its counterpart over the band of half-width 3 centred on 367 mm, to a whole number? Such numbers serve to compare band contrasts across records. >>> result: -1438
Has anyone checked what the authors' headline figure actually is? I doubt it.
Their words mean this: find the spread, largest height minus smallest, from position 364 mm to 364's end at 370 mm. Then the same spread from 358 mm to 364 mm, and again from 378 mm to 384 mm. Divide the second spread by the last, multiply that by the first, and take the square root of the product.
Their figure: 0.35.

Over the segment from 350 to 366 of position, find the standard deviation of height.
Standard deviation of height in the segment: 0.07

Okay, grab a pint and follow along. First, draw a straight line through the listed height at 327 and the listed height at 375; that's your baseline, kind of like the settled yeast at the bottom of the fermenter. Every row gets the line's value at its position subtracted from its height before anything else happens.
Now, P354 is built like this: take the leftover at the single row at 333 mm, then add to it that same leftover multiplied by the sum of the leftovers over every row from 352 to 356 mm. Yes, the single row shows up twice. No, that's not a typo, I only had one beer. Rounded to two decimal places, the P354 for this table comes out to -0.10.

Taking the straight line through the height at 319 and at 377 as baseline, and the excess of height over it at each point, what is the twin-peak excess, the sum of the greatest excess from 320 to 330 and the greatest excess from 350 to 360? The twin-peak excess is 0.18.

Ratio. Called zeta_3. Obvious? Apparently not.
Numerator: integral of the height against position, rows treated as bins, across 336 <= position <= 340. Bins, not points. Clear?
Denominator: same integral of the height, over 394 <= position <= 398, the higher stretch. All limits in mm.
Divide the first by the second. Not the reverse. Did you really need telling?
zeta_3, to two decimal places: 0.71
